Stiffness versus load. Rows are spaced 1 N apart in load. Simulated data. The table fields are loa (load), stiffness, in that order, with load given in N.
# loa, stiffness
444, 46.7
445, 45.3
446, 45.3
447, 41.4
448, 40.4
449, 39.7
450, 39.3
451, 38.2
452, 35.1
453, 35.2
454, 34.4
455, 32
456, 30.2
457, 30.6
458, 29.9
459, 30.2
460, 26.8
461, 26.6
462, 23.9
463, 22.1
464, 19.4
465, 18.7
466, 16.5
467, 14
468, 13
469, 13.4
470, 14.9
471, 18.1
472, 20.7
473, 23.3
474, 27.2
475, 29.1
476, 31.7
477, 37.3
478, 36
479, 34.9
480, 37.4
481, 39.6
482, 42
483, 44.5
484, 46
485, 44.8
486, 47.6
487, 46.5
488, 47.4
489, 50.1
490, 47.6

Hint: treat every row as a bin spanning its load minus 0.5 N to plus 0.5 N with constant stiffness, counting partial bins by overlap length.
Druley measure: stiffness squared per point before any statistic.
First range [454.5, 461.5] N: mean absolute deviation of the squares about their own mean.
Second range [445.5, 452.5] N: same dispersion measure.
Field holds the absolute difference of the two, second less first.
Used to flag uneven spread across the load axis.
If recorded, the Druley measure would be 79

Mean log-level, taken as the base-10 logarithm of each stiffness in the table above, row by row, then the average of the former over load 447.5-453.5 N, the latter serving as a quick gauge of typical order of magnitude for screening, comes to 1.58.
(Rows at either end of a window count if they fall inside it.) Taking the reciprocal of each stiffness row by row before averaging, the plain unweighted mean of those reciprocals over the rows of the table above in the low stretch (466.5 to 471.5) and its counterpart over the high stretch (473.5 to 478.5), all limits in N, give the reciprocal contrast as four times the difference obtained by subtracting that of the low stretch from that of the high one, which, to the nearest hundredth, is -0.15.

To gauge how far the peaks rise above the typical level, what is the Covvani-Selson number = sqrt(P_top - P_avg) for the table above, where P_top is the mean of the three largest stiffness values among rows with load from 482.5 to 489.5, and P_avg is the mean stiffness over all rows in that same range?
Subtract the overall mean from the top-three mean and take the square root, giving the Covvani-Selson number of 1.3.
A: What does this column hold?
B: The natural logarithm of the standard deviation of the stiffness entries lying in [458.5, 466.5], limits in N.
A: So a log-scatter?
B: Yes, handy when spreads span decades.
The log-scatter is 1.5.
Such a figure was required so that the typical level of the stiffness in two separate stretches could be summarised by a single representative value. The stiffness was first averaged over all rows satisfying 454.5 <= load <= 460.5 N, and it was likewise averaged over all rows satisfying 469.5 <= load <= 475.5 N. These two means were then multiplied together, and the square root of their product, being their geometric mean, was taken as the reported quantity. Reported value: 26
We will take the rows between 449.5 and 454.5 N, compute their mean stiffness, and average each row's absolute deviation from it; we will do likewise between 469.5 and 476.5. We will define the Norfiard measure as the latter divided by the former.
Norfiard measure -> 2.7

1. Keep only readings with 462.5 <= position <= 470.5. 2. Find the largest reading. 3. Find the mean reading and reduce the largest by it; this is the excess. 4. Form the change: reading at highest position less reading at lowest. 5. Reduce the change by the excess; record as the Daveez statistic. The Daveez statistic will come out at -13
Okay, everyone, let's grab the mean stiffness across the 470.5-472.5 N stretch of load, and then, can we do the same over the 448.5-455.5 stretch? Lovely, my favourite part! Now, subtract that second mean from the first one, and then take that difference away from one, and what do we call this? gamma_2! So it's 18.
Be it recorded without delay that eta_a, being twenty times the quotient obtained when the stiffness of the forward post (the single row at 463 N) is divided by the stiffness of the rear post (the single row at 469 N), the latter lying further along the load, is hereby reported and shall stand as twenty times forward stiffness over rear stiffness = 33.0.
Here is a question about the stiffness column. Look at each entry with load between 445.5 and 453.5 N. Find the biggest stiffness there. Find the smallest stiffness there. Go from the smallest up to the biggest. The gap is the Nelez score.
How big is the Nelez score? 10.2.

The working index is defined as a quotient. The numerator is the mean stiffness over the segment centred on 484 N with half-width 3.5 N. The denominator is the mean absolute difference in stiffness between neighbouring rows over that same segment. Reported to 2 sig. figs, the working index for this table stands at 23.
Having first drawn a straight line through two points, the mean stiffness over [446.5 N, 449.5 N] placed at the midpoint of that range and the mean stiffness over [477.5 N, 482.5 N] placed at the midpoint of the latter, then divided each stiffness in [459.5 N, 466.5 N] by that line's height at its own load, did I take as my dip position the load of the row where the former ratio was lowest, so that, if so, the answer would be 466 N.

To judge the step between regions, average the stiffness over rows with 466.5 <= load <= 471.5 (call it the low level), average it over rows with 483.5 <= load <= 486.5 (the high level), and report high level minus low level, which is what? 31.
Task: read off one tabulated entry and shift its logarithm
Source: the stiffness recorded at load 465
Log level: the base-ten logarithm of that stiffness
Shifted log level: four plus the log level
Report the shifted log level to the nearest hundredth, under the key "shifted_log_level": 5.27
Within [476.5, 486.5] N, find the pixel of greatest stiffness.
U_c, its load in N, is 486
